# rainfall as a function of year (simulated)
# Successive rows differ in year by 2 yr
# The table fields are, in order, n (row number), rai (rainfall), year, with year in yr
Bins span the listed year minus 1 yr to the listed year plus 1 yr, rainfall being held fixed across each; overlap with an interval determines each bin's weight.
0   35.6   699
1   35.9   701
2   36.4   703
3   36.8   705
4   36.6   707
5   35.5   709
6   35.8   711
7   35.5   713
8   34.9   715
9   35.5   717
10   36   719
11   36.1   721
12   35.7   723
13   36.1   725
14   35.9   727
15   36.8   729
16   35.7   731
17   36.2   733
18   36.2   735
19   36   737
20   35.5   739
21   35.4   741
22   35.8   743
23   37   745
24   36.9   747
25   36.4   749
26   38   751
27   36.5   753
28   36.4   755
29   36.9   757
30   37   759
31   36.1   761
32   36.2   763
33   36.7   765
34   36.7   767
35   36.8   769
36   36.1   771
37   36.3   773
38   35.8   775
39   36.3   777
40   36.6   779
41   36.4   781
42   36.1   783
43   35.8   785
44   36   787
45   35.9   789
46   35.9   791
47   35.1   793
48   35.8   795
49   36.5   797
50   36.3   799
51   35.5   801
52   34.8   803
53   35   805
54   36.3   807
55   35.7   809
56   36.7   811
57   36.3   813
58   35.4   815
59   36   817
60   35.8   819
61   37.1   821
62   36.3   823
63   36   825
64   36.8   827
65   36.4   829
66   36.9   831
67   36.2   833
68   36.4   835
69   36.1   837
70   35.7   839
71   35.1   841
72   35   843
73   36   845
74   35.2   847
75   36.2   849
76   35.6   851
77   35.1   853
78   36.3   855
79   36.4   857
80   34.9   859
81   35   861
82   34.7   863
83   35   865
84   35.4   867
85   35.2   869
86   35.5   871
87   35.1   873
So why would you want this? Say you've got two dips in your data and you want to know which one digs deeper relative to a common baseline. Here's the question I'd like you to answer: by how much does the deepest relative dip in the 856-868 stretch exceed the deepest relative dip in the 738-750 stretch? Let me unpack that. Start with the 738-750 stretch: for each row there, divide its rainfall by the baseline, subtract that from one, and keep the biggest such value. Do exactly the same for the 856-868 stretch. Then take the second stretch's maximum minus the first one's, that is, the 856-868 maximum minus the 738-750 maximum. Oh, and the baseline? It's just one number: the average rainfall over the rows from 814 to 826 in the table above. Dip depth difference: 0.019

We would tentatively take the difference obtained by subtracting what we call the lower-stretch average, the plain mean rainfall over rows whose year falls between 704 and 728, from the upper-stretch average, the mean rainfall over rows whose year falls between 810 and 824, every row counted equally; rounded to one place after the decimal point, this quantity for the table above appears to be 0.4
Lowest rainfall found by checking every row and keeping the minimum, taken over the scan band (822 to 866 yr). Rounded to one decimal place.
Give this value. 34.7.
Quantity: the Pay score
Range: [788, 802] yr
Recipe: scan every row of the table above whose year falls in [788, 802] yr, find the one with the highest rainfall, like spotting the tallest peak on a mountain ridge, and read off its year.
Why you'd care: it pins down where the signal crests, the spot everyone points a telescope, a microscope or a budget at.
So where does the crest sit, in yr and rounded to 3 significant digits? 797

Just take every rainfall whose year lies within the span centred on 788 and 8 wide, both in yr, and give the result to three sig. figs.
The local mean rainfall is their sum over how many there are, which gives 35.9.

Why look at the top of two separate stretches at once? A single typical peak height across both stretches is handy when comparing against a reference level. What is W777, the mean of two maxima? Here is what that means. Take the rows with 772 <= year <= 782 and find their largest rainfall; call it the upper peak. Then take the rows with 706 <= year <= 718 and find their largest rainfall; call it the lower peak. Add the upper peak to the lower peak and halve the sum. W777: 36.6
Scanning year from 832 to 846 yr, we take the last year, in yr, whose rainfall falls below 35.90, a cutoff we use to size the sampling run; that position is 843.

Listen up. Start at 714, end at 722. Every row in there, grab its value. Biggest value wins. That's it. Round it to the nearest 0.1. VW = 36.1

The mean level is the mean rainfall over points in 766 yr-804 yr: 36.0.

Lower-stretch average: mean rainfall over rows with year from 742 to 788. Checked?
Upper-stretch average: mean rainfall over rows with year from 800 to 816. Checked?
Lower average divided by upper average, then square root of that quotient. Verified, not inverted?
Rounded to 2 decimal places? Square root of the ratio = 1.01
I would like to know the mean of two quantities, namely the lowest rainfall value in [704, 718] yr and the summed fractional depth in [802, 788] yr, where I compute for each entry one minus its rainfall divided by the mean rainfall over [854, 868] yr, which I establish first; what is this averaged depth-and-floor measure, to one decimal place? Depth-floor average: 17.4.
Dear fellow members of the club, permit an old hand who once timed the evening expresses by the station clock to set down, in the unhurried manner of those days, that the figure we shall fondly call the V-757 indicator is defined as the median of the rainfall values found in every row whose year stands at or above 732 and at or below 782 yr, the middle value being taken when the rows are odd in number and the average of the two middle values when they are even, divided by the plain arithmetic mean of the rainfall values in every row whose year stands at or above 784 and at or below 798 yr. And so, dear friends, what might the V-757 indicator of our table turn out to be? 1.015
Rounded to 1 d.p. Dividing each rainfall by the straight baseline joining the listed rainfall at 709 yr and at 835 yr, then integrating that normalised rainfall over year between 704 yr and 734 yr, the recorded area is 30.3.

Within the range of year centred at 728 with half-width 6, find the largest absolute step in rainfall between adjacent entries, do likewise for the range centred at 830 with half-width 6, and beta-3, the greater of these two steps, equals 1.10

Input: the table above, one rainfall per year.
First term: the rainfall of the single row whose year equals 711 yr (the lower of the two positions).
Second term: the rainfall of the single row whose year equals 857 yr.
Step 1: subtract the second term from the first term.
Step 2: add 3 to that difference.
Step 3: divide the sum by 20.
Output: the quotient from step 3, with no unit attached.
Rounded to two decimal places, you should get 0.12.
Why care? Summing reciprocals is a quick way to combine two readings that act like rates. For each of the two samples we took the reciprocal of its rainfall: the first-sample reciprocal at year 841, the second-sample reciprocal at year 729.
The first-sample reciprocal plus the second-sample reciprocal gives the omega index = 0.0557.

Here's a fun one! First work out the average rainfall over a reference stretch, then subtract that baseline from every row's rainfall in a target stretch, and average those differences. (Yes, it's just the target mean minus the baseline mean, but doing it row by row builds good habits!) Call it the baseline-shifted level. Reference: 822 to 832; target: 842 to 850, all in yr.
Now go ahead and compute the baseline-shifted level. -0.88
